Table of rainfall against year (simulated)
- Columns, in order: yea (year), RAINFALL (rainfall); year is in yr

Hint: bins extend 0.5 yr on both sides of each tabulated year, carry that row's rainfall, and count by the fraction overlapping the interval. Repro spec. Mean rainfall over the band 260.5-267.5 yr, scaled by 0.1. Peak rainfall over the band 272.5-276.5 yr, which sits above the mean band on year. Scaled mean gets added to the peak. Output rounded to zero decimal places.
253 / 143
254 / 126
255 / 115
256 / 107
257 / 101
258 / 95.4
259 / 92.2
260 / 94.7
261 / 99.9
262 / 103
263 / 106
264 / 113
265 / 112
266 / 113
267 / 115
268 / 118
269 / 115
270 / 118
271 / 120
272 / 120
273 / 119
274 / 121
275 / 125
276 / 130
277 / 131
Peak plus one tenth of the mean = 141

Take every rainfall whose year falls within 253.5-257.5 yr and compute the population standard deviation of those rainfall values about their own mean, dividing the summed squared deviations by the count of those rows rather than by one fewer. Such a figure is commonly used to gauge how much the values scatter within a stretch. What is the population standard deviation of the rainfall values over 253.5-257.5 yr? 9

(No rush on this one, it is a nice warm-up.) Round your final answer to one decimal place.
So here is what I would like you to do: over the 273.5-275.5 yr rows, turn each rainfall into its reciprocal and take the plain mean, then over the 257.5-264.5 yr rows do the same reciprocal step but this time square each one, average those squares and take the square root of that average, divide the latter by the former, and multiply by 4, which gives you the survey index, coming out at 4.9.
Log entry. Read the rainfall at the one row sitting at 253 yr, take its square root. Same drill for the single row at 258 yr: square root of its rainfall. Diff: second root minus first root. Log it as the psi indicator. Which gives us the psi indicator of -2.2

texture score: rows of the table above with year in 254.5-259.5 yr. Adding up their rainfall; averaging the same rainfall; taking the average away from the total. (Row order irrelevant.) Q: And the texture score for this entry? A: 408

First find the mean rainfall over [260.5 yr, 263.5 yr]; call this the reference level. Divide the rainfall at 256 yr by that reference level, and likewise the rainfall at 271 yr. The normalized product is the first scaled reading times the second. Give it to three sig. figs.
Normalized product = 1.21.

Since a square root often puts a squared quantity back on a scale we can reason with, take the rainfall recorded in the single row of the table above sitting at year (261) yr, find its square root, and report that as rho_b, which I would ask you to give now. 9.99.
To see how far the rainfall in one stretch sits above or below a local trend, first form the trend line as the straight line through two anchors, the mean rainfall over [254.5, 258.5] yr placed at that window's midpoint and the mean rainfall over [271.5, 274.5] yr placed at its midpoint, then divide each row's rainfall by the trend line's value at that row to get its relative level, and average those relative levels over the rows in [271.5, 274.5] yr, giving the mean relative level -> 1.00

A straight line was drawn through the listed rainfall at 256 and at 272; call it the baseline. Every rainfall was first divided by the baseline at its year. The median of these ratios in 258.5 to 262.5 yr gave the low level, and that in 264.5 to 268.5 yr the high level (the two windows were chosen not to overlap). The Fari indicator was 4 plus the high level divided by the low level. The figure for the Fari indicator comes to 5.12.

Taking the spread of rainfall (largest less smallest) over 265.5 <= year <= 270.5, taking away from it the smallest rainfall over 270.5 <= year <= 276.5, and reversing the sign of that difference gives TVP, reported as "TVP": 114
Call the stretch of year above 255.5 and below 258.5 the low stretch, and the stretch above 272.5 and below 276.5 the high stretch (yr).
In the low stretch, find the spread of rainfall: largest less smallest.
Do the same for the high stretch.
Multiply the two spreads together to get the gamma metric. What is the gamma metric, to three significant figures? 128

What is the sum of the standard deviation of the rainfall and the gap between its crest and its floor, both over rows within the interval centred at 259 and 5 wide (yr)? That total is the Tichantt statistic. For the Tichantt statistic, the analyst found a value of 12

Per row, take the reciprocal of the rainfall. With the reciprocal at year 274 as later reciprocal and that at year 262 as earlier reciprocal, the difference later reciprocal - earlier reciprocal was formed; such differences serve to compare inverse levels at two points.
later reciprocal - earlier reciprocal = -0.0014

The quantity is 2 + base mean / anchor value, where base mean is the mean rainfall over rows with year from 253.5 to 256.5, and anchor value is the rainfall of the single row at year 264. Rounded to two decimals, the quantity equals 3.03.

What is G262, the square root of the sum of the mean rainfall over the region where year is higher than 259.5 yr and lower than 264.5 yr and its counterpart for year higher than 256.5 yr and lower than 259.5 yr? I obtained 14.1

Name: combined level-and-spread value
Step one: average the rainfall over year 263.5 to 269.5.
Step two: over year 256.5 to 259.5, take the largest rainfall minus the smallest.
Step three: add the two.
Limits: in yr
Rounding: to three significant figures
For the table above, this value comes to 123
